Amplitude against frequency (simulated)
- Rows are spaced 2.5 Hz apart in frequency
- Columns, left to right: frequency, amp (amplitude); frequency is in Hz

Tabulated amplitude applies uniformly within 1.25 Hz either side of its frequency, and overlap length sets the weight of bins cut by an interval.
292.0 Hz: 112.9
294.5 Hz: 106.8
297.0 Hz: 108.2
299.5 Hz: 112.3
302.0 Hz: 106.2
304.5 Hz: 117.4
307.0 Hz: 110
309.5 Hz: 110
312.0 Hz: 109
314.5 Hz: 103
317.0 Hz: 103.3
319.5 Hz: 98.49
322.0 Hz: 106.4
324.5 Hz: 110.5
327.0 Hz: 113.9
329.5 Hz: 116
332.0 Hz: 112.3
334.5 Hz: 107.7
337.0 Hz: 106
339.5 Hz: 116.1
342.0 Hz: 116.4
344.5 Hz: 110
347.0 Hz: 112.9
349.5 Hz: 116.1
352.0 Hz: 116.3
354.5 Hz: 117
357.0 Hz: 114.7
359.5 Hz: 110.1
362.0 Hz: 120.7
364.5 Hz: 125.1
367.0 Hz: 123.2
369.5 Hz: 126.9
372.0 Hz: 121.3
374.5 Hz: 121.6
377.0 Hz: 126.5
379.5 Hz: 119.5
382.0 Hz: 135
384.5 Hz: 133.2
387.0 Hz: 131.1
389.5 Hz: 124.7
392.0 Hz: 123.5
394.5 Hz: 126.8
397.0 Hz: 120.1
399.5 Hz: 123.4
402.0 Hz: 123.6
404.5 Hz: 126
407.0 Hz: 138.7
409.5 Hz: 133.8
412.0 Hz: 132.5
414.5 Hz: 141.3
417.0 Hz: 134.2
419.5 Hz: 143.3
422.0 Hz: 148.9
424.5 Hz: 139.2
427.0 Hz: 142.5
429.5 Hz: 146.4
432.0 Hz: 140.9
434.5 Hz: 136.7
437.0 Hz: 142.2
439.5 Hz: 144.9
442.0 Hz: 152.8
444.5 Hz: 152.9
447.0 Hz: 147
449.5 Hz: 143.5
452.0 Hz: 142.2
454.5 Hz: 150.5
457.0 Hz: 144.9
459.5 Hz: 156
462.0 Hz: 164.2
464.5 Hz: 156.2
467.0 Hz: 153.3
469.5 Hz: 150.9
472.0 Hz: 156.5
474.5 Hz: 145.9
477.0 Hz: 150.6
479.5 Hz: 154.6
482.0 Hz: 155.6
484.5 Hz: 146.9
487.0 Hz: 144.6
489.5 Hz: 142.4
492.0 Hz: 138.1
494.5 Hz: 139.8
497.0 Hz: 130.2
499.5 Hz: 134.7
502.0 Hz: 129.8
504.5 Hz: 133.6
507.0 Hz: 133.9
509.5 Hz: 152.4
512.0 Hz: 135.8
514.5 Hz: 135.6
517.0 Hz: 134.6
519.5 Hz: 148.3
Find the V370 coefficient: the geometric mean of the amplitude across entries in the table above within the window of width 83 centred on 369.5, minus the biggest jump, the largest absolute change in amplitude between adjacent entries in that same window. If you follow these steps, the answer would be 105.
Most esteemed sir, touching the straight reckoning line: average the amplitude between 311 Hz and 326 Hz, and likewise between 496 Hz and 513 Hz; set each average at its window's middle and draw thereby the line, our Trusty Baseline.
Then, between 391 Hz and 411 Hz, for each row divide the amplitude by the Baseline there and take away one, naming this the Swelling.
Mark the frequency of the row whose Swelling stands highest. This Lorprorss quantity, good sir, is 407.0 Hz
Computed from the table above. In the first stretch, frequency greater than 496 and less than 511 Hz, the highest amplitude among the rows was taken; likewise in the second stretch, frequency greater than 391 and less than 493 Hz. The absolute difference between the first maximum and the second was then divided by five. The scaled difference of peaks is 2.4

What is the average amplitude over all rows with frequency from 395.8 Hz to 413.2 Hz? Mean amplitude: 128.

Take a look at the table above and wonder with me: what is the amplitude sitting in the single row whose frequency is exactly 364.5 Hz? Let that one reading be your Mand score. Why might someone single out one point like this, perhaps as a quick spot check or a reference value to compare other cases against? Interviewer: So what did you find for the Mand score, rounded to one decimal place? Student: 125.1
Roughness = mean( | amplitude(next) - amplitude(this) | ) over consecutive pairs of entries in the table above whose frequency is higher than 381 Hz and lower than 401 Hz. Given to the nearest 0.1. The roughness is 3.5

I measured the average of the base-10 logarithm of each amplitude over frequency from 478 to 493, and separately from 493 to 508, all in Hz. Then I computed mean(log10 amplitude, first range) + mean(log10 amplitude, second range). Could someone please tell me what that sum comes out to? 4.29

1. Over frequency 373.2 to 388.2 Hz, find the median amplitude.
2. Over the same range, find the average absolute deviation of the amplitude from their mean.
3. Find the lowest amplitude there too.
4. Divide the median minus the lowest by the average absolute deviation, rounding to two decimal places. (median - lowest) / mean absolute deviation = 1.76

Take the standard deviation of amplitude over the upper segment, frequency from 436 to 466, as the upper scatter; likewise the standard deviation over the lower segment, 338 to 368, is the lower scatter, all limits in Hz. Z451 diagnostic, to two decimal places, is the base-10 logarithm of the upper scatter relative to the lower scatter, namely 0.17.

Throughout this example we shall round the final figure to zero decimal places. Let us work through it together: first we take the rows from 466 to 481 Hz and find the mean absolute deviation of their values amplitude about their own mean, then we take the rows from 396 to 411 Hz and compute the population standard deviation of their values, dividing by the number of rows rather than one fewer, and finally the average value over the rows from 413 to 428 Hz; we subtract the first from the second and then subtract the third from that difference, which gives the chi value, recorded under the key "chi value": -138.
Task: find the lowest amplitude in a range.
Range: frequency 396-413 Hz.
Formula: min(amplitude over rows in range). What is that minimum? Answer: 120.1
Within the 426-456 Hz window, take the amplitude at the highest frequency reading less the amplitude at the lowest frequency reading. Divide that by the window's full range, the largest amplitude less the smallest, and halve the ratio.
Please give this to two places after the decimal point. 0.25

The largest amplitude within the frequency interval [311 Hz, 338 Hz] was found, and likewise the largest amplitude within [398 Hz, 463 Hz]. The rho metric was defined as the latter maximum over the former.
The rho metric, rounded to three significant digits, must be 1.42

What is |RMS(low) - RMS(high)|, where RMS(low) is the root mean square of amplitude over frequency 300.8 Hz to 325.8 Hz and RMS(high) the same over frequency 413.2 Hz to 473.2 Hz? 40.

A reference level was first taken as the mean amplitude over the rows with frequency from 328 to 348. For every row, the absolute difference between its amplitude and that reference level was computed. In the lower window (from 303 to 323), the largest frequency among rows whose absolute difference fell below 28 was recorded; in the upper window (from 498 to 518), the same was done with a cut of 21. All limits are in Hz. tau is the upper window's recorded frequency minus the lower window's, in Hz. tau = 180.0 Hz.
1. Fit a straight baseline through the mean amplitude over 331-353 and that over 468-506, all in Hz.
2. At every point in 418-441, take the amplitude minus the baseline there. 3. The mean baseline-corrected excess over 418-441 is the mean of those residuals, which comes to 11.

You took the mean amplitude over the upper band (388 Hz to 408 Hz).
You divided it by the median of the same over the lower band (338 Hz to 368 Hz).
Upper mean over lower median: 1.08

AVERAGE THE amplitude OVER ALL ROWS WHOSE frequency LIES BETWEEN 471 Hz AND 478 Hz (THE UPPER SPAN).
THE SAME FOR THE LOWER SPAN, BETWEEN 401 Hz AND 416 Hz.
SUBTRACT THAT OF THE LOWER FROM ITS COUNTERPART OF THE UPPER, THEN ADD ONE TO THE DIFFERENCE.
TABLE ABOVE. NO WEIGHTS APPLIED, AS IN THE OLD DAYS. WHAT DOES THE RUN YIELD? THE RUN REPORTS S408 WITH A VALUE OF 19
